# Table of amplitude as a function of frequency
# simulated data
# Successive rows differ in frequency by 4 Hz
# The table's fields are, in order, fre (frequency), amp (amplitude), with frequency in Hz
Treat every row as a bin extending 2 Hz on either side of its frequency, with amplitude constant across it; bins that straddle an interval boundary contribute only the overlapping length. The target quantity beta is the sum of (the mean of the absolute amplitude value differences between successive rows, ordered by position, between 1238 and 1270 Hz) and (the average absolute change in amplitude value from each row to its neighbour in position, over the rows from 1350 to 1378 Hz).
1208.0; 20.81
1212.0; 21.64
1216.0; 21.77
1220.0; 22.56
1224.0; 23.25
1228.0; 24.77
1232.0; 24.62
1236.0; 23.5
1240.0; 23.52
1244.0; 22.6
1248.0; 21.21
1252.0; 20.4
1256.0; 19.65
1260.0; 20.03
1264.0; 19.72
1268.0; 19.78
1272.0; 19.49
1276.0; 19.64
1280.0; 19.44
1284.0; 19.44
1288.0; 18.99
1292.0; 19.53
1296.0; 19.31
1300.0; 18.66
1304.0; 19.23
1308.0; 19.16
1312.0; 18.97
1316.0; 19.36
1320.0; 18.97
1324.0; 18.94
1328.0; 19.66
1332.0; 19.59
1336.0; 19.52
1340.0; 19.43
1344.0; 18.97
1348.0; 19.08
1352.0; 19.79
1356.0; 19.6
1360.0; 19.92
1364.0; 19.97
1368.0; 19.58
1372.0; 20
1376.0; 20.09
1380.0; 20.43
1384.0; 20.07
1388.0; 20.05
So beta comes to 0.9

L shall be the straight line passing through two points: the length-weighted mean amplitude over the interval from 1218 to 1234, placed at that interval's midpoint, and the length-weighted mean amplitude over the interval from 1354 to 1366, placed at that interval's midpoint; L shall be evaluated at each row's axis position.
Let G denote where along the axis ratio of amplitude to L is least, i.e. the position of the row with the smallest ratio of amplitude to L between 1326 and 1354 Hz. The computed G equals 1344.0 Hz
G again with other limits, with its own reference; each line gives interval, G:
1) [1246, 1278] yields 1256.0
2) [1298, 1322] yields 1300.0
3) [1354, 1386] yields 1356.0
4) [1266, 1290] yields 1288.0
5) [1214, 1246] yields 1216.0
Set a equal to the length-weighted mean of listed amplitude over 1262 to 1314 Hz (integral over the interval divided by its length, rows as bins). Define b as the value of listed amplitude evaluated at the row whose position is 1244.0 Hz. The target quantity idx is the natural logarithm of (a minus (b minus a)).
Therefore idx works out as 2.78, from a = 19.3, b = 22.6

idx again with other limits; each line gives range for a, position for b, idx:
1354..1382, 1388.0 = 2.99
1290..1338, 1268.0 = 2.93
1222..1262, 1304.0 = 3.24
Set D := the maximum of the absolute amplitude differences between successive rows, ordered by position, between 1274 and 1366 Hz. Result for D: 0.72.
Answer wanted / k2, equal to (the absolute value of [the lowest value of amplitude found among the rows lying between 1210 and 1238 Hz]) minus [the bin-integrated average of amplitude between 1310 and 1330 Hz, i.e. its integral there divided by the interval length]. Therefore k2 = 2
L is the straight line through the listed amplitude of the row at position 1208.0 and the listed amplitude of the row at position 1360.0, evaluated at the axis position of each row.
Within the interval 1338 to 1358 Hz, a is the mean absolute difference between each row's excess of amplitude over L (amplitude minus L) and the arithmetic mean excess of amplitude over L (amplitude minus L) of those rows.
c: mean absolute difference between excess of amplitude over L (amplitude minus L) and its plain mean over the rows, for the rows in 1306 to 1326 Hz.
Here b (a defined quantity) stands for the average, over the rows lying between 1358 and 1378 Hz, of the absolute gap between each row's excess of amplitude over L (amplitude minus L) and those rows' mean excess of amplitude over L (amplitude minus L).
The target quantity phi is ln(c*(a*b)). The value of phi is -5.2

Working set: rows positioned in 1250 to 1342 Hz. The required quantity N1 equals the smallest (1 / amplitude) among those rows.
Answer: 0.0490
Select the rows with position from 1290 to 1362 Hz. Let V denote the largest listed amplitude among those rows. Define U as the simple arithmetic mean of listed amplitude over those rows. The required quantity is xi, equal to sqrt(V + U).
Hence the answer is 6.26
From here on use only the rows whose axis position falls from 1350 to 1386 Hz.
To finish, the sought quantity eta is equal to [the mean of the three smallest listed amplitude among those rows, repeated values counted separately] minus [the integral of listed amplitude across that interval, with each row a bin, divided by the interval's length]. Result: -0.28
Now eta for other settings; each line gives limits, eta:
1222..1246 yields -0.59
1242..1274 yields -0.74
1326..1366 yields -0.39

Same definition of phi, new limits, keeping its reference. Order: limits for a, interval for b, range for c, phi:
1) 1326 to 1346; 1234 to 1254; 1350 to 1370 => -3.6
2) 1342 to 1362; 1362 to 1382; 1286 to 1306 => -3.8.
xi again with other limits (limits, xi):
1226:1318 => 6.73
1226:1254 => 6.91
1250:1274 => 6.34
